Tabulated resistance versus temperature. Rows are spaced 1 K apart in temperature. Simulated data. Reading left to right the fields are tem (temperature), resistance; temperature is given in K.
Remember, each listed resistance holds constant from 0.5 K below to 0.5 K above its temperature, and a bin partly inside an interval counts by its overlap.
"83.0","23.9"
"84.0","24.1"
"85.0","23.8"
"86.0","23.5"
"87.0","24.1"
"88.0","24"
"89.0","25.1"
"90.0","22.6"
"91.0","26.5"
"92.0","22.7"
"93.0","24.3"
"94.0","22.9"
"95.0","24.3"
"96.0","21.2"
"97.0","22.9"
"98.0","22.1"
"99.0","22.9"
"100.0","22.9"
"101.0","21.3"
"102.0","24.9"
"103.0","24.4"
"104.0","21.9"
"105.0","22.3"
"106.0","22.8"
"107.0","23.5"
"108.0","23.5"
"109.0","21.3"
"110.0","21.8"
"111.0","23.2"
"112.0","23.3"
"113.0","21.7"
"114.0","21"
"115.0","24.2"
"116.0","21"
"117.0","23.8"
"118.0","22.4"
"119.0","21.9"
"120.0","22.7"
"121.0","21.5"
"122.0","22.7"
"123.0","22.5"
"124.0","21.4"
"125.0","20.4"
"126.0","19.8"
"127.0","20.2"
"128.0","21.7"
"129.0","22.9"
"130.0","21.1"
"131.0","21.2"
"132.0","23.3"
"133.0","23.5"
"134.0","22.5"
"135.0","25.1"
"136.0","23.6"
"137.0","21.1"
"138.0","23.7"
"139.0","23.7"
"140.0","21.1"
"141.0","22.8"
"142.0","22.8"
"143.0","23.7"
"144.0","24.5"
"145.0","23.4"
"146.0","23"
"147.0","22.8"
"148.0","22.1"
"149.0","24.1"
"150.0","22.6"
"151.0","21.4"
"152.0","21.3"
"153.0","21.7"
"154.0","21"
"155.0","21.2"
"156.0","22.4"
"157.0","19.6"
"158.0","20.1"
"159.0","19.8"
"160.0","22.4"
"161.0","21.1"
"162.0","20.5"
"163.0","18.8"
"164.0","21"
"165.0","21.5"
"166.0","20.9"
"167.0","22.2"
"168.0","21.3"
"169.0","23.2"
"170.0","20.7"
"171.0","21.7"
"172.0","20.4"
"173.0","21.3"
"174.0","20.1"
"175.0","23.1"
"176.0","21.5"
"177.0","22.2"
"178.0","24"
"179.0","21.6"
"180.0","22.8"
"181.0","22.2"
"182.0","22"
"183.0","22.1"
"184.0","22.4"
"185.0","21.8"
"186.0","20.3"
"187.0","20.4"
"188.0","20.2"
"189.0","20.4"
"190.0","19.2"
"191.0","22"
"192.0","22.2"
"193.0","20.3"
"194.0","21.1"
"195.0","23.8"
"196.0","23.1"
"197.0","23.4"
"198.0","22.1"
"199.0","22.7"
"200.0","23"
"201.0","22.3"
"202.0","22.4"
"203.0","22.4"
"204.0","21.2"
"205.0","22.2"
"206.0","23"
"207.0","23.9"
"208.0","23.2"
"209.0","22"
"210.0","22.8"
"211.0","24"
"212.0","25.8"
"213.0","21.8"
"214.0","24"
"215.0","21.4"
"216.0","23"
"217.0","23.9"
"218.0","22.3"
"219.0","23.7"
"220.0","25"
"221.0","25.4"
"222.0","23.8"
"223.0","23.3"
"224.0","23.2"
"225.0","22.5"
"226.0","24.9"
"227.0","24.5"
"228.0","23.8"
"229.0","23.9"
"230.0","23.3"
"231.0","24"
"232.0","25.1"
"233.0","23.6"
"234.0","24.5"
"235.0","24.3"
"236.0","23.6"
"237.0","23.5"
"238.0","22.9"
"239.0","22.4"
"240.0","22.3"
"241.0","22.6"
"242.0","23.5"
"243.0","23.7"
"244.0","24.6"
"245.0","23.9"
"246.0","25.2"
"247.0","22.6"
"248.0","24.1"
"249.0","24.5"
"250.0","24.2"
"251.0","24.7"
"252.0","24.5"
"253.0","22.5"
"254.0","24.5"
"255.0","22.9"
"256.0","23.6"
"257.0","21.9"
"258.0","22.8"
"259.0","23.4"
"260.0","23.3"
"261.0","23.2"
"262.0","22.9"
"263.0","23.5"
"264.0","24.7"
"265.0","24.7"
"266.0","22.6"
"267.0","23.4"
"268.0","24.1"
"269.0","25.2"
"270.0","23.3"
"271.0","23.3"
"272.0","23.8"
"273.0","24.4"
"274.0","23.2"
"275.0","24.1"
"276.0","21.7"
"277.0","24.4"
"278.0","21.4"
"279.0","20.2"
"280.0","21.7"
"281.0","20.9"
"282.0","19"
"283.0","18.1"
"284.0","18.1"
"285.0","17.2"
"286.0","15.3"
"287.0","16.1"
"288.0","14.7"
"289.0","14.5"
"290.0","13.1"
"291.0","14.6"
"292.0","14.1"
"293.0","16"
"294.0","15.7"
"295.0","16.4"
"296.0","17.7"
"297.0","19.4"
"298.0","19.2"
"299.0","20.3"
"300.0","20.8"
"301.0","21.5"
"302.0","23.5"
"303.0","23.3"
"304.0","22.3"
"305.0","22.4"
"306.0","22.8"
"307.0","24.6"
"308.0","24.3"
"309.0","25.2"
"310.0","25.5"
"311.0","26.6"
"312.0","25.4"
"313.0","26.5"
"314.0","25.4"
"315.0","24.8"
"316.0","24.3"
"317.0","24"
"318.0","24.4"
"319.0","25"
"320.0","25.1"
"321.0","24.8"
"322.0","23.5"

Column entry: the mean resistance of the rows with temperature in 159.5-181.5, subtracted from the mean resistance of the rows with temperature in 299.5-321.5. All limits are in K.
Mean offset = 2.6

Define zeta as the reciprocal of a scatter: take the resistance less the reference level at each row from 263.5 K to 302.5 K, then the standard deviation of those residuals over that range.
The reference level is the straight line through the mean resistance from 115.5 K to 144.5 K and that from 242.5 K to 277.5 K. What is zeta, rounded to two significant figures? 0.27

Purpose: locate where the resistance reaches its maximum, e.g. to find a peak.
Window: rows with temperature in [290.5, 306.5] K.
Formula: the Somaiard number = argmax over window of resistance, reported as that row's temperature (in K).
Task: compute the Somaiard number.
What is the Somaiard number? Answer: 302.0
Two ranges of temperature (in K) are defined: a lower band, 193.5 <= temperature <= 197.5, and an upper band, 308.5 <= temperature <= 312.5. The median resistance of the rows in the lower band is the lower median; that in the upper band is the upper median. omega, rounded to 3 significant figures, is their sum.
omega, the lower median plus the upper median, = 48.7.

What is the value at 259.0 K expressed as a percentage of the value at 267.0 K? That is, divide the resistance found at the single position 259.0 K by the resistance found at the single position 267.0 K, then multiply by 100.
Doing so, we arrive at 100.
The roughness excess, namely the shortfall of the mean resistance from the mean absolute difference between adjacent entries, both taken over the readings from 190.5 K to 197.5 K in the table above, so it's -21.2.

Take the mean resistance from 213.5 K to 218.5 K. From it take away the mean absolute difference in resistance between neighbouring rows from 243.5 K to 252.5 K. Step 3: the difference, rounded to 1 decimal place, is 22.0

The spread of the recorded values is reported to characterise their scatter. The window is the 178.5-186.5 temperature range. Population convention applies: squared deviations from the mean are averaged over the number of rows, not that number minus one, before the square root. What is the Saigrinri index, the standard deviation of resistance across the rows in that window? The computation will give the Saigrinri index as 0.69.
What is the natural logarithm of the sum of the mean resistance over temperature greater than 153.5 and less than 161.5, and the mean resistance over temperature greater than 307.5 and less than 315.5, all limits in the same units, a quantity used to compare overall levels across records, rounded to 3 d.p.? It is 3.838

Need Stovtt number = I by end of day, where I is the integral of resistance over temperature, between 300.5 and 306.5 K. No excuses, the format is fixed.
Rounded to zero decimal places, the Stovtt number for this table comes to 136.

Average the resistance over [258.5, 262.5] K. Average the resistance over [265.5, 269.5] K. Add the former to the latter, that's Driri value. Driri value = 47.0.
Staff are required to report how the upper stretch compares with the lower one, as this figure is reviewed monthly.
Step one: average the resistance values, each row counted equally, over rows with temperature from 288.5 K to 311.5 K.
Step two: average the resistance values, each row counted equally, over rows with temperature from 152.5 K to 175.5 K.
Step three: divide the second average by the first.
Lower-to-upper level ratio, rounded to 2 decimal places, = 1.05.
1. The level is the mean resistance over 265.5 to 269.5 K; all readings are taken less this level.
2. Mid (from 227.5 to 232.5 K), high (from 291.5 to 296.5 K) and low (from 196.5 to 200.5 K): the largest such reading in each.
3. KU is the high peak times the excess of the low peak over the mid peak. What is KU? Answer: 10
